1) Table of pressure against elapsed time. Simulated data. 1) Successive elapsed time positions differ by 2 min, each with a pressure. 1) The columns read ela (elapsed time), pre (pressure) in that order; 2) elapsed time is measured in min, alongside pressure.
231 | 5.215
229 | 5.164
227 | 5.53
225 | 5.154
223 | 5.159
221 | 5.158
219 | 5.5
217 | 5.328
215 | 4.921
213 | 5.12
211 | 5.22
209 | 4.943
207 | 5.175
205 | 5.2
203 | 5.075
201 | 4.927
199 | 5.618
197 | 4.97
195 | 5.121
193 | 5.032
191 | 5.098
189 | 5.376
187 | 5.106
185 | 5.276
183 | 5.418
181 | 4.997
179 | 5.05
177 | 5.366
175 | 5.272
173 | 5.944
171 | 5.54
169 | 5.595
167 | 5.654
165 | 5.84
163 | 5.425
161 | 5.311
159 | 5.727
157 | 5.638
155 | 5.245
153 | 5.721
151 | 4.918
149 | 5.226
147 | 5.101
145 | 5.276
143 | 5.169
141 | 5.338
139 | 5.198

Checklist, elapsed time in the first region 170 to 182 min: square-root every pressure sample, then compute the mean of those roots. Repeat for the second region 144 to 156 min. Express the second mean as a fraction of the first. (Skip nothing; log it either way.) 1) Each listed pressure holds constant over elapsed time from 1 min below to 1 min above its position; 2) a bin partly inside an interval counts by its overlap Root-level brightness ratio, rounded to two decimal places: 0.99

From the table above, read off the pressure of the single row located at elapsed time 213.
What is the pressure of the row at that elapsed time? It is 5.12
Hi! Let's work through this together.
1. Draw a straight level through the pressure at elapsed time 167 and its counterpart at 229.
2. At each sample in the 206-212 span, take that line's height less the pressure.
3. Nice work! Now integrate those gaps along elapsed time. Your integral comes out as 1.3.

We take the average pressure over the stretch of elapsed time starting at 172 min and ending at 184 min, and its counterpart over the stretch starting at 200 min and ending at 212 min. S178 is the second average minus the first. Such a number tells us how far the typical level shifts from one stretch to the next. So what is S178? -0.251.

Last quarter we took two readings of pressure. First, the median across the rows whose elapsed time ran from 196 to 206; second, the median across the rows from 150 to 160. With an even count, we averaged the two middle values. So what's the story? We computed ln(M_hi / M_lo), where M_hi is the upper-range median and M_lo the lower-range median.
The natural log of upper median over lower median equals -0.11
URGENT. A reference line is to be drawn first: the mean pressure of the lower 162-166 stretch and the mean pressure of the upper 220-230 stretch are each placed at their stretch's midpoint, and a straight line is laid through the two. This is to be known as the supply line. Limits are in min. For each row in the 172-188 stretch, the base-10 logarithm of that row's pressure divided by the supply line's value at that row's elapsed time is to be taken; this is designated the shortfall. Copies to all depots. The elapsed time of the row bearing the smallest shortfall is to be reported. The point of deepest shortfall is 181 min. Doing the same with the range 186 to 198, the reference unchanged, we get 197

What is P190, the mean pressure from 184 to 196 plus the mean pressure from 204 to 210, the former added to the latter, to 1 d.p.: 10.3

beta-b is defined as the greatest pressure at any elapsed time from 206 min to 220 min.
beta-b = 5.5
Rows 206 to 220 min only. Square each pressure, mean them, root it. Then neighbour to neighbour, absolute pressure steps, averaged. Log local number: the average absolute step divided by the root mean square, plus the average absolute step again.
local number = 0.28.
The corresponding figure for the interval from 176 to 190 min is 0.27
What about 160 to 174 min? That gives 0.24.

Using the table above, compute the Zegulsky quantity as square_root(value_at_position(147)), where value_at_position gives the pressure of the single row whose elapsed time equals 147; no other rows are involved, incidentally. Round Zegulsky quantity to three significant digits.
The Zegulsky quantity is 2.26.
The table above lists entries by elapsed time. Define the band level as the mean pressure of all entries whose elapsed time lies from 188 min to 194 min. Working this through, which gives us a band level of 5.17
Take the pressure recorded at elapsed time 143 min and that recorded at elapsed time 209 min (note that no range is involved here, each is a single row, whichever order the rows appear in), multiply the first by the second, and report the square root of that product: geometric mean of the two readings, 5.1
